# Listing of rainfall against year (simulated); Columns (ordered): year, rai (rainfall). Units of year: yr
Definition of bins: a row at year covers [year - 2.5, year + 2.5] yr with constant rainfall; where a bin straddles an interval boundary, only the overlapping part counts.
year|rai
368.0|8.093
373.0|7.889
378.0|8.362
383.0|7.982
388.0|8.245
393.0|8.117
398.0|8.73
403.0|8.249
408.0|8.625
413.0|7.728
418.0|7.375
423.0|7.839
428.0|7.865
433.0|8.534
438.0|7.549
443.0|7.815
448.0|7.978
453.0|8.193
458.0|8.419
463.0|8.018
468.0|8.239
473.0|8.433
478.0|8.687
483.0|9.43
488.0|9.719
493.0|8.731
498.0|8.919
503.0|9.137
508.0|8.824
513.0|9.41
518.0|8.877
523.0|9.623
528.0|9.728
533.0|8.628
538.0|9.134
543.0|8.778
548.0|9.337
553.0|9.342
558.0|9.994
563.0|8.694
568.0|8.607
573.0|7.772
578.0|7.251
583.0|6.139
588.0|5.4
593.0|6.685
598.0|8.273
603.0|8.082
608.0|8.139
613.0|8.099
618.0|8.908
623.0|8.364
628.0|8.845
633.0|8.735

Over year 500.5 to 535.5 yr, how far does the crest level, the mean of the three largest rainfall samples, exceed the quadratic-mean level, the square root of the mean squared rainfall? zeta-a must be 0.4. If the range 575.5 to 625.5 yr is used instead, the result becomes 0.9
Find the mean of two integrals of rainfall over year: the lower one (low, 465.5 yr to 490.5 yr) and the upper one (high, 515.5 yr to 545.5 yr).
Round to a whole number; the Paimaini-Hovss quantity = 248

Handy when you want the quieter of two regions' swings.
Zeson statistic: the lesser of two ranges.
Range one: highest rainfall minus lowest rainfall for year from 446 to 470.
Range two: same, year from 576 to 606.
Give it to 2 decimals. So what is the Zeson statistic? 0.44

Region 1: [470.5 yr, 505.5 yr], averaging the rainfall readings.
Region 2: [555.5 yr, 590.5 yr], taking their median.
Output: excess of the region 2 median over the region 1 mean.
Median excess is -1.2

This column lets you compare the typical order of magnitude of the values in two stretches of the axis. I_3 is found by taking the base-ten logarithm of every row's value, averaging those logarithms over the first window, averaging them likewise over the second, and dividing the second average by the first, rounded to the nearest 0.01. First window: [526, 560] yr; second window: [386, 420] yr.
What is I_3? 0.94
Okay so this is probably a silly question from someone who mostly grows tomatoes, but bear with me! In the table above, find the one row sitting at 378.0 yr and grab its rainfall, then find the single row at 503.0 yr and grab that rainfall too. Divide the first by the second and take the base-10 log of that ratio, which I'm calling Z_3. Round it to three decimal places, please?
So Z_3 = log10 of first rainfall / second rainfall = -0.038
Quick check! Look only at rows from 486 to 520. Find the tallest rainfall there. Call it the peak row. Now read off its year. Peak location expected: 488.0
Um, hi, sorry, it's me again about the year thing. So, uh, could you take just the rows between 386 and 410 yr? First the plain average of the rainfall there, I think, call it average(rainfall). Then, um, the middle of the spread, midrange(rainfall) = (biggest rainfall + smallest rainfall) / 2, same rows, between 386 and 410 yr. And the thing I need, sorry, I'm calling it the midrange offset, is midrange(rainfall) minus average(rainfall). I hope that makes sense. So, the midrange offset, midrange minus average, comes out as 0.03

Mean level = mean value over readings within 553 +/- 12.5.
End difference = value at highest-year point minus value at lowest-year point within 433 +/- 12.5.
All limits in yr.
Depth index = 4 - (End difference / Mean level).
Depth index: 4.00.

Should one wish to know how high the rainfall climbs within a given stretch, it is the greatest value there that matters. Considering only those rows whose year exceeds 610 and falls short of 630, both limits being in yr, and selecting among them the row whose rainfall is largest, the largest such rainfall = 8.908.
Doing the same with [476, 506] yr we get 9.719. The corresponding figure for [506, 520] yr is 9.41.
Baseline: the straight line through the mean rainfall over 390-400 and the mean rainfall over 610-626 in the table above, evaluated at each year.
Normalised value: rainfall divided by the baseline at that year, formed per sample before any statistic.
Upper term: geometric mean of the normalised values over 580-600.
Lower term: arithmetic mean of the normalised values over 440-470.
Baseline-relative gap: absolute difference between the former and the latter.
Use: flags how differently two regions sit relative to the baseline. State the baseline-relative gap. 0.19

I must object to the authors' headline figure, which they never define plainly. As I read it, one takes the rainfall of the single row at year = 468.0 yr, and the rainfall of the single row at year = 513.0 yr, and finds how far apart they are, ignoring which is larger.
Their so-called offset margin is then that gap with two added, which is 3.17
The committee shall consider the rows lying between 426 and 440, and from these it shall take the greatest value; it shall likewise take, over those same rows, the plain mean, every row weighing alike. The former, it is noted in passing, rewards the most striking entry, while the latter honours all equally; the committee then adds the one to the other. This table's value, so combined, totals 17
